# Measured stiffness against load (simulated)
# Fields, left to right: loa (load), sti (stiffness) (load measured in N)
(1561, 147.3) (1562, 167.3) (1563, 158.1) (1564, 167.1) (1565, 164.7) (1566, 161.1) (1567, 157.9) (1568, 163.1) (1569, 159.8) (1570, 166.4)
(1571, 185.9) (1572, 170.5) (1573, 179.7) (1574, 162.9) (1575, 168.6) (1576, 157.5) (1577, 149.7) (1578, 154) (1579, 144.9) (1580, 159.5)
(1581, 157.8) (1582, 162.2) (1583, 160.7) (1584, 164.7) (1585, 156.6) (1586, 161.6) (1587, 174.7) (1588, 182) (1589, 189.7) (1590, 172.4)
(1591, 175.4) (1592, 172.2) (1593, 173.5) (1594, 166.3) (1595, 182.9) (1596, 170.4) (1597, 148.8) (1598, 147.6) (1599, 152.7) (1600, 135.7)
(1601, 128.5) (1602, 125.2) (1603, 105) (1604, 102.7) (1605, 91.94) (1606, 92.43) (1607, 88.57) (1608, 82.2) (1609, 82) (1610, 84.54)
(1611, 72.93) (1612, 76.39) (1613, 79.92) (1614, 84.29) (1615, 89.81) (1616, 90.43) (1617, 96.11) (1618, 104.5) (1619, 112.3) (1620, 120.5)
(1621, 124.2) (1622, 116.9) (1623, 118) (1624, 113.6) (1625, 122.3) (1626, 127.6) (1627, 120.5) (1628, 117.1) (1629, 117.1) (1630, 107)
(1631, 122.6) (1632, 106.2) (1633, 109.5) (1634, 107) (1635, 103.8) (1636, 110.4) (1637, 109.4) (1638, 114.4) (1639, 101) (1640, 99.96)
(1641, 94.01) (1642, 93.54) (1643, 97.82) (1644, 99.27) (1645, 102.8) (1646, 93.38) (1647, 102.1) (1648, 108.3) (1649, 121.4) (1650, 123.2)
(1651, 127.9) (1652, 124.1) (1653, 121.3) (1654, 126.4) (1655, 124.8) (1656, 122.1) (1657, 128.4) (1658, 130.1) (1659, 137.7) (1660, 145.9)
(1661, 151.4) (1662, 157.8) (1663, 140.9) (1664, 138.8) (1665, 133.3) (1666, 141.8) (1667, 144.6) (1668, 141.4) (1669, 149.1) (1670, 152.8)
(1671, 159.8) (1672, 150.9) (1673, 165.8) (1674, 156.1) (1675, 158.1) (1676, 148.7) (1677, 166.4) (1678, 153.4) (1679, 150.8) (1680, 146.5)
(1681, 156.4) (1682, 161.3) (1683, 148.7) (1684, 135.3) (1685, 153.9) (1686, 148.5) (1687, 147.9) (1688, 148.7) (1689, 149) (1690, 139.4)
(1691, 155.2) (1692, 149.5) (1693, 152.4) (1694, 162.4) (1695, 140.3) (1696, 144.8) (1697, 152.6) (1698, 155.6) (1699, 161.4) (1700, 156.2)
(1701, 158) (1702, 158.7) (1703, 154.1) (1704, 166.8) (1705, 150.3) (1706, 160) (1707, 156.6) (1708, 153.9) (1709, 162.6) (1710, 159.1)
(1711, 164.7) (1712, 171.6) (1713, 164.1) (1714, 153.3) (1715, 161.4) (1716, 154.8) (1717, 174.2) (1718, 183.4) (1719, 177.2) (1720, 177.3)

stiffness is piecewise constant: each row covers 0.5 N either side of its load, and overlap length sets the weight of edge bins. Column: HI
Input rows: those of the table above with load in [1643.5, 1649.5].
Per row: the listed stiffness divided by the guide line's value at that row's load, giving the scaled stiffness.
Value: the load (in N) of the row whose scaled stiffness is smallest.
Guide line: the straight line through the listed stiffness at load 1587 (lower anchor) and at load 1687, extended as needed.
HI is 1646 N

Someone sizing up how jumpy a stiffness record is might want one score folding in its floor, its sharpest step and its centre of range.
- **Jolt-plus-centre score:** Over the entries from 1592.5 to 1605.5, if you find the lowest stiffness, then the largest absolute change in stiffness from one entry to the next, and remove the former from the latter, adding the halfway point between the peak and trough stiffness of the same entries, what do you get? 67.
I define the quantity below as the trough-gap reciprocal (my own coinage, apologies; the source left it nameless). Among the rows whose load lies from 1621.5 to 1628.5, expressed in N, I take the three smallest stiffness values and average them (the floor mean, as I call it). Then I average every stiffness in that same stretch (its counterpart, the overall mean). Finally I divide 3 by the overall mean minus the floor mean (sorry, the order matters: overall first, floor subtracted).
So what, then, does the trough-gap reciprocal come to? 0.84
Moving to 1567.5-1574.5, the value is 0.38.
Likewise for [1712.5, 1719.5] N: 0.29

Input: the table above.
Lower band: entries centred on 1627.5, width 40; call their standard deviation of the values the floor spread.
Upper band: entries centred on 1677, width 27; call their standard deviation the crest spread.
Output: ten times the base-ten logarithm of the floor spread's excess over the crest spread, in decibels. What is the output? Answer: 7.8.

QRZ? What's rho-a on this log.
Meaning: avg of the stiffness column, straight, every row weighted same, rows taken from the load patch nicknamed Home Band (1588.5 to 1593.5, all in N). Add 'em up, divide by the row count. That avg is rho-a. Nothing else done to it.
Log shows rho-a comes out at 177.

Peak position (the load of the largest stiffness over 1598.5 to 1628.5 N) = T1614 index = 1599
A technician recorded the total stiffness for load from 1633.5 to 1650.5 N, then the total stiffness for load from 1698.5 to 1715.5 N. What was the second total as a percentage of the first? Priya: 152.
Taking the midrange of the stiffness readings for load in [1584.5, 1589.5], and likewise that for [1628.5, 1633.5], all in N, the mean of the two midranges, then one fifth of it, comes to 28.8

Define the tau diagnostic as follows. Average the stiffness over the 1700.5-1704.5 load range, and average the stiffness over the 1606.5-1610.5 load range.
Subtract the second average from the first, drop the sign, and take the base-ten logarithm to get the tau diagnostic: 1.9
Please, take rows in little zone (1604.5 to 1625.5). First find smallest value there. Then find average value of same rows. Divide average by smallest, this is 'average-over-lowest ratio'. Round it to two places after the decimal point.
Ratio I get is 1.33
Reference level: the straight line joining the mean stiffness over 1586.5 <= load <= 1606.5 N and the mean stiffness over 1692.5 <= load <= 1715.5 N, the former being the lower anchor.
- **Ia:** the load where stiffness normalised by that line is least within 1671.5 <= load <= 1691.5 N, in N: 1684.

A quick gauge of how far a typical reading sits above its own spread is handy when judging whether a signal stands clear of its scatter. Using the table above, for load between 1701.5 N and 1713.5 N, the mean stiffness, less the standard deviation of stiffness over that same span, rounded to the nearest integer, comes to 154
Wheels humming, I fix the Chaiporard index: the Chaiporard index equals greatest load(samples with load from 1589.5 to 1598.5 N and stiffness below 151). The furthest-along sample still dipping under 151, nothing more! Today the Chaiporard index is 1598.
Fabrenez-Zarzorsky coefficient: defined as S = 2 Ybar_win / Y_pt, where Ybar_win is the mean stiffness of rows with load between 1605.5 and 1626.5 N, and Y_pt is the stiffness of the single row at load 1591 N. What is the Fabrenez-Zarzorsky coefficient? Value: 1.1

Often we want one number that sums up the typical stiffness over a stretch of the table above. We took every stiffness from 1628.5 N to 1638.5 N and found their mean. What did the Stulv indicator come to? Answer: 111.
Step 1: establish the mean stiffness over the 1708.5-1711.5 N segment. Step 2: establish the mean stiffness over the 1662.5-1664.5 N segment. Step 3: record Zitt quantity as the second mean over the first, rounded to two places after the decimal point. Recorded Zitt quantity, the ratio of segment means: 0.86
